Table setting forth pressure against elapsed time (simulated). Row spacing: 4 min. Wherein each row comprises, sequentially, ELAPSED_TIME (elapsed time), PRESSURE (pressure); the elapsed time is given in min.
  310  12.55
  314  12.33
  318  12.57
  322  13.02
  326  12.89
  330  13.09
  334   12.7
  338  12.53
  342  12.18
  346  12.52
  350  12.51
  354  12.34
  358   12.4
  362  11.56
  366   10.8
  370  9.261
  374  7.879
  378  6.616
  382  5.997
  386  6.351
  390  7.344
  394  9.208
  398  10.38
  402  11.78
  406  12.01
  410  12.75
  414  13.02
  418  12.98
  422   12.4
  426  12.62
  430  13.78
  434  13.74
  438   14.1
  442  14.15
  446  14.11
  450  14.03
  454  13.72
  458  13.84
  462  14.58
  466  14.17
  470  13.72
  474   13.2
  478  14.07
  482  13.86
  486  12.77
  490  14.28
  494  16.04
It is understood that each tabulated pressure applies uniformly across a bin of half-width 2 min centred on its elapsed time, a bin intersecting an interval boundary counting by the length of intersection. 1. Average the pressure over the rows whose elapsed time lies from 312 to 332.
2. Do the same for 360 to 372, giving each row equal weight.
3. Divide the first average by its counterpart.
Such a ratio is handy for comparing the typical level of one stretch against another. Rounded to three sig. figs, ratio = 1.21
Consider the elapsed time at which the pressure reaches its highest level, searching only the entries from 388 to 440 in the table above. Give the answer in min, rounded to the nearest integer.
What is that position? 438 min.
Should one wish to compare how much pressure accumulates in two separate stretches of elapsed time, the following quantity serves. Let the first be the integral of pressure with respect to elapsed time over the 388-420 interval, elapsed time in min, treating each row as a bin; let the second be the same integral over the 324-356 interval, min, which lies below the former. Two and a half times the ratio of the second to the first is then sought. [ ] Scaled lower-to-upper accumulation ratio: 2.8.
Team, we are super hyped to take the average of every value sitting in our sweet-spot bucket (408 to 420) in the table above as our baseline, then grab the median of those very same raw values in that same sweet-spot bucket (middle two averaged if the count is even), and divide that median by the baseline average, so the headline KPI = 1.00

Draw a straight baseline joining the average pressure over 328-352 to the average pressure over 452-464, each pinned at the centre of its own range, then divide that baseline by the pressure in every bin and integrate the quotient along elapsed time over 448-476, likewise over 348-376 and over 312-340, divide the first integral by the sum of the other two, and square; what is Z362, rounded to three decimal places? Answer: 0.217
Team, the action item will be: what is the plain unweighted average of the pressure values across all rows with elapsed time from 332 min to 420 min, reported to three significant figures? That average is 10.7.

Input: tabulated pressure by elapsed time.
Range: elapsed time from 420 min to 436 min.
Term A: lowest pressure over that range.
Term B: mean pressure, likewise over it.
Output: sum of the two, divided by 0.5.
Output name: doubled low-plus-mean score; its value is 51.1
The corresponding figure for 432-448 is 55.5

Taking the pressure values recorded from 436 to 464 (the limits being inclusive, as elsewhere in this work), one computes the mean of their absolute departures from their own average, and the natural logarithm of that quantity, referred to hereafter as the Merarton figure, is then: -1.7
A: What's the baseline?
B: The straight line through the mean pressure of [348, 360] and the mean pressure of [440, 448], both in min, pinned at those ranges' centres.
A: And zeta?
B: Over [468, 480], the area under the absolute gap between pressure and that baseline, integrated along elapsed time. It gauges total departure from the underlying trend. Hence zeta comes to 12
